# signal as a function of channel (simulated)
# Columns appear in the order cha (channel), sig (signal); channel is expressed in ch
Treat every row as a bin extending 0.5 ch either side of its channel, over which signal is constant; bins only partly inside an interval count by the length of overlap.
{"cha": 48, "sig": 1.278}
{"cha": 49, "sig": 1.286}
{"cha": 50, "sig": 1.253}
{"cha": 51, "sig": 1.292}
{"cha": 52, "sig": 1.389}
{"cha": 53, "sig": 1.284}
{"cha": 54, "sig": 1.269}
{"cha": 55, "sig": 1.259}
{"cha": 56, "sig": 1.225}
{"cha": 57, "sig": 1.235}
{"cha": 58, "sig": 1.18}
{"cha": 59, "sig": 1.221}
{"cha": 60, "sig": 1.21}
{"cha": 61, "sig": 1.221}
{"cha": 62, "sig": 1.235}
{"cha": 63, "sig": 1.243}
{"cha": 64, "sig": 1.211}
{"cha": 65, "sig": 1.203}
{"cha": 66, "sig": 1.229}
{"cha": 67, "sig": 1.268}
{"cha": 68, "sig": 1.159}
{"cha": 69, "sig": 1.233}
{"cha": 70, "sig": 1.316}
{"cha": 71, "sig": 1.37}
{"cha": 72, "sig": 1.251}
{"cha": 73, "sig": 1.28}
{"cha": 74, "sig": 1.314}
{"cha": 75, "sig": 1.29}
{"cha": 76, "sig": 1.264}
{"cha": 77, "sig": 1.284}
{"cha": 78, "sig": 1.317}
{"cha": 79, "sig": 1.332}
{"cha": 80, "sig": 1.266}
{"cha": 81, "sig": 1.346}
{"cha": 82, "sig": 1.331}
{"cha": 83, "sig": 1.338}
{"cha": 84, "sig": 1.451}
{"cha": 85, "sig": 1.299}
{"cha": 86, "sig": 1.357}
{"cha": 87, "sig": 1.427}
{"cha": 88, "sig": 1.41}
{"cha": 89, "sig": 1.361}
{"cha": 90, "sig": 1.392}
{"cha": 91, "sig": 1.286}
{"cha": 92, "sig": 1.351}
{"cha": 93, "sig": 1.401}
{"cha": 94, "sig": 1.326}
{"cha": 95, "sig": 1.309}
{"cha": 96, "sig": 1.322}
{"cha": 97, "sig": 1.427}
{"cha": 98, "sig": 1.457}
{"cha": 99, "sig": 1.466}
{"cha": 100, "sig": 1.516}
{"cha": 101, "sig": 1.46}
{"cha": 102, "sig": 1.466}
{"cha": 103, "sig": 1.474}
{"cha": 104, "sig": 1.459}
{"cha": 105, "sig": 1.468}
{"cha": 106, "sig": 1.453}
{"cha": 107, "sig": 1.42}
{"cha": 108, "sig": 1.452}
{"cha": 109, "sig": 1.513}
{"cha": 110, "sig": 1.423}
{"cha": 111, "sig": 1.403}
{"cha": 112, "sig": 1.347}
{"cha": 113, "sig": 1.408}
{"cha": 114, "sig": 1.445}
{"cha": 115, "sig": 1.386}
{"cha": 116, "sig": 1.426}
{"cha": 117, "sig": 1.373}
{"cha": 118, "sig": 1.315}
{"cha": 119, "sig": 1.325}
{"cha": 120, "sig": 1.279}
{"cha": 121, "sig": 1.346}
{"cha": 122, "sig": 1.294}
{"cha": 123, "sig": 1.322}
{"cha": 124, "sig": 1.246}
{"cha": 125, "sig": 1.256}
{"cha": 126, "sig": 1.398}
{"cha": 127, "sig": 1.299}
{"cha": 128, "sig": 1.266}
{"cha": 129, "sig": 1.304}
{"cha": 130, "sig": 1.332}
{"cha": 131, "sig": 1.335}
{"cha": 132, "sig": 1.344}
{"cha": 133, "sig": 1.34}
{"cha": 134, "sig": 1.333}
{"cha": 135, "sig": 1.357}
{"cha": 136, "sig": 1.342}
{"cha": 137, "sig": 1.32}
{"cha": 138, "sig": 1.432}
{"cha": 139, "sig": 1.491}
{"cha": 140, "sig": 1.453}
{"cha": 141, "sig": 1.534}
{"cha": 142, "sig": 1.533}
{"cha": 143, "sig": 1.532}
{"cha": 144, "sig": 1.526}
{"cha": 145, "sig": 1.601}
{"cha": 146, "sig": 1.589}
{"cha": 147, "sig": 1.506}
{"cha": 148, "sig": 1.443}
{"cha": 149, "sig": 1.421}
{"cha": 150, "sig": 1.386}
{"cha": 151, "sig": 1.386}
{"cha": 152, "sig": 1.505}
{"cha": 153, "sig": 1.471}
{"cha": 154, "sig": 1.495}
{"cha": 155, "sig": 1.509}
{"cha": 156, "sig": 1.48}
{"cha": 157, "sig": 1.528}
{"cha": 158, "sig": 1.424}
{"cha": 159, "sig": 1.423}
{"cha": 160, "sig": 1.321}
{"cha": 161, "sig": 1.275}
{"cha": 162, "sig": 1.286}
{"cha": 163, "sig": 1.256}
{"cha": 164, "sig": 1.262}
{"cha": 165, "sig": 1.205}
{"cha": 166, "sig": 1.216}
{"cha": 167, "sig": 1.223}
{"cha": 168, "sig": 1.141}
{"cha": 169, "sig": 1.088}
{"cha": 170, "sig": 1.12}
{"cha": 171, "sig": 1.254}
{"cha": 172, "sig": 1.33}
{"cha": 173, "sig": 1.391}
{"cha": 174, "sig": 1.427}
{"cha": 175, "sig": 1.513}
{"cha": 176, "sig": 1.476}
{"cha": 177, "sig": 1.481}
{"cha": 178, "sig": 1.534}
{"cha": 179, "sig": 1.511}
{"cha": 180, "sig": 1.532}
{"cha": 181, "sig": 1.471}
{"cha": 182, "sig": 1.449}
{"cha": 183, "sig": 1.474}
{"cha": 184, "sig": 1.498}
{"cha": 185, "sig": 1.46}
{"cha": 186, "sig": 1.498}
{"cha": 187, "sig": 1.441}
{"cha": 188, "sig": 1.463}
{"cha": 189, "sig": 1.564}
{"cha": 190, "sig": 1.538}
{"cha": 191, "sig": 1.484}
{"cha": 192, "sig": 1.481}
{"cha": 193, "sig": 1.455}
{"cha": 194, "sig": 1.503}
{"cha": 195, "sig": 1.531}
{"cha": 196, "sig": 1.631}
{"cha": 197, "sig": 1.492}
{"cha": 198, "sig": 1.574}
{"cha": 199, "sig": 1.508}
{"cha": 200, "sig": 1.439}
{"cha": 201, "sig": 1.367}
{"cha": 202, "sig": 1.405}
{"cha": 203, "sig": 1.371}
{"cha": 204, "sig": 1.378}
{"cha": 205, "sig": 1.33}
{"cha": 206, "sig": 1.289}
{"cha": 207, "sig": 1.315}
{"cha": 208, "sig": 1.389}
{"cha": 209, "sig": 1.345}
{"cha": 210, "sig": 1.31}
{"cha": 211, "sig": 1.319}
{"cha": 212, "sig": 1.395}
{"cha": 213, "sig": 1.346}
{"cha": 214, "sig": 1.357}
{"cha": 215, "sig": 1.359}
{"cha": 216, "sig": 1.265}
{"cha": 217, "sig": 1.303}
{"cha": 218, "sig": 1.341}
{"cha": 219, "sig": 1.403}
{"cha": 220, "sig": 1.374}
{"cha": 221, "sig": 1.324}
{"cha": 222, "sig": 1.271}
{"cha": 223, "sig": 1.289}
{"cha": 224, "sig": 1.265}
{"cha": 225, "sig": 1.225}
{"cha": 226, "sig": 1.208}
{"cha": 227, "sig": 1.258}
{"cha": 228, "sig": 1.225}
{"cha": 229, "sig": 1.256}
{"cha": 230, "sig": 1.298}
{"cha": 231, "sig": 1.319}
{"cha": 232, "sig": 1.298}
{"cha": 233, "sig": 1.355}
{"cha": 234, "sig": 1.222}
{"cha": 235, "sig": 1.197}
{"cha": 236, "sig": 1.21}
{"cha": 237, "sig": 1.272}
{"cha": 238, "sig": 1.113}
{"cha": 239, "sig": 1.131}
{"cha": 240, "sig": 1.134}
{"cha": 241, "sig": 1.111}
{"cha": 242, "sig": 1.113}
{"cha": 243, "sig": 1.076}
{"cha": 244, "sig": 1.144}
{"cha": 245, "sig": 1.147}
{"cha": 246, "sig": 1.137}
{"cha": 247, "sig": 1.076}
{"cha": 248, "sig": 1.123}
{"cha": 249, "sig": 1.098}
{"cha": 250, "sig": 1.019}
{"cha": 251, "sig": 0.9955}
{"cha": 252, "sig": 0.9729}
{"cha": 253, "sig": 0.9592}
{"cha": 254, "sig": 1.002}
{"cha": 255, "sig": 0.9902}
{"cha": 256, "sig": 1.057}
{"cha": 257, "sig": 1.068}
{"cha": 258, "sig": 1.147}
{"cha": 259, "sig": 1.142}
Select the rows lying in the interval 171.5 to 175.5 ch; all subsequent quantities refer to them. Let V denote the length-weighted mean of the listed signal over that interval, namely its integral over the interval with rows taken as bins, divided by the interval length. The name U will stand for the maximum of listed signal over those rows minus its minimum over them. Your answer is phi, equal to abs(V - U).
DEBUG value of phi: 1.23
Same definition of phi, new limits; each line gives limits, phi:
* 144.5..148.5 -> 1.38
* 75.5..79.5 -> 1.23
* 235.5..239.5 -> 1.02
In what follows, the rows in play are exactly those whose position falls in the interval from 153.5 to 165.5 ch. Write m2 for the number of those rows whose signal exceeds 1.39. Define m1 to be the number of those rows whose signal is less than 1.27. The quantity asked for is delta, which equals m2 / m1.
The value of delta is 2.0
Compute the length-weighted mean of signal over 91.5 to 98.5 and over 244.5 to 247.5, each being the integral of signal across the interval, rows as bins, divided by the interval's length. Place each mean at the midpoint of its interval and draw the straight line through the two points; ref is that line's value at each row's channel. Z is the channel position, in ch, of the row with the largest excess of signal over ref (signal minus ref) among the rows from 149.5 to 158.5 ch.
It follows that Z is 157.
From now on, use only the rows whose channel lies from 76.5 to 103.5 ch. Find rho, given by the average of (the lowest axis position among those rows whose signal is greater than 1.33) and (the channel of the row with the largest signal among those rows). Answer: 89.5 ch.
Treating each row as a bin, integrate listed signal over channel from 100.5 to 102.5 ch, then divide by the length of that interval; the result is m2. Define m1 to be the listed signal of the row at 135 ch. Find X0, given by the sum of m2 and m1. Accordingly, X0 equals 2.82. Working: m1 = 1.357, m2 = 1.46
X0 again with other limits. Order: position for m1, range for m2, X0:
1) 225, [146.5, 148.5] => 2.70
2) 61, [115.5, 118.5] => 2.59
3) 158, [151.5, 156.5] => 2.92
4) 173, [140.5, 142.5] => 2.92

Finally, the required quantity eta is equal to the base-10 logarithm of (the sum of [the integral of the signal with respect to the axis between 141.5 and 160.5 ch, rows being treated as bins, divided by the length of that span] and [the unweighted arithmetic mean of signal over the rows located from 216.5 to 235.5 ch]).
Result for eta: 0.441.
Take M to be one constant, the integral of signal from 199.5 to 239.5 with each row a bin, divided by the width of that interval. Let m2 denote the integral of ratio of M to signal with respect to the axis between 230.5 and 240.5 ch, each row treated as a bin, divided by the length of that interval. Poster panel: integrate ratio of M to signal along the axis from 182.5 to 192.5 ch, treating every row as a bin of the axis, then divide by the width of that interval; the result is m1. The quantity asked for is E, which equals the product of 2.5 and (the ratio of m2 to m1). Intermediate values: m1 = 0.88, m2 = 1.07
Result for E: 3.1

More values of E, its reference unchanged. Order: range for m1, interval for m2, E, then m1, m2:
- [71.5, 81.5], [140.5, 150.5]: 2.2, 1.01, 0.87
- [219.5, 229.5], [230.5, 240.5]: 2.6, 1.03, 1.07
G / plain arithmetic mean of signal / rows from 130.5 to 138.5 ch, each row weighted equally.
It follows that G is 1.35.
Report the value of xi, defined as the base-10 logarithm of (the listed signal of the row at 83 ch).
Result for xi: 0.13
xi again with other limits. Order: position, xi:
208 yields 0.14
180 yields 0.19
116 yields 0.15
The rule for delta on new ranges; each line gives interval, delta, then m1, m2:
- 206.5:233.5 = 0.3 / 7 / 2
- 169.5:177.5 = 2.5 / 2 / 5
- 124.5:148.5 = 6.0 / 2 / 12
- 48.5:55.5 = 0.0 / 3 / 0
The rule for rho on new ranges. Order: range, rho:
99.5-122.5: 100.0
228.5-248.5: 233.0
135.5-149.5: 140.5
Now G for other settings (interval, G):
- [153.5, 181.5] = 1.36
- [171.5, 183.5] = 1.47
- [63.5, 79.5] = 1.27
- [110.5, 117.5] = 1.40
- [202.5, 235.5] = 1.31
